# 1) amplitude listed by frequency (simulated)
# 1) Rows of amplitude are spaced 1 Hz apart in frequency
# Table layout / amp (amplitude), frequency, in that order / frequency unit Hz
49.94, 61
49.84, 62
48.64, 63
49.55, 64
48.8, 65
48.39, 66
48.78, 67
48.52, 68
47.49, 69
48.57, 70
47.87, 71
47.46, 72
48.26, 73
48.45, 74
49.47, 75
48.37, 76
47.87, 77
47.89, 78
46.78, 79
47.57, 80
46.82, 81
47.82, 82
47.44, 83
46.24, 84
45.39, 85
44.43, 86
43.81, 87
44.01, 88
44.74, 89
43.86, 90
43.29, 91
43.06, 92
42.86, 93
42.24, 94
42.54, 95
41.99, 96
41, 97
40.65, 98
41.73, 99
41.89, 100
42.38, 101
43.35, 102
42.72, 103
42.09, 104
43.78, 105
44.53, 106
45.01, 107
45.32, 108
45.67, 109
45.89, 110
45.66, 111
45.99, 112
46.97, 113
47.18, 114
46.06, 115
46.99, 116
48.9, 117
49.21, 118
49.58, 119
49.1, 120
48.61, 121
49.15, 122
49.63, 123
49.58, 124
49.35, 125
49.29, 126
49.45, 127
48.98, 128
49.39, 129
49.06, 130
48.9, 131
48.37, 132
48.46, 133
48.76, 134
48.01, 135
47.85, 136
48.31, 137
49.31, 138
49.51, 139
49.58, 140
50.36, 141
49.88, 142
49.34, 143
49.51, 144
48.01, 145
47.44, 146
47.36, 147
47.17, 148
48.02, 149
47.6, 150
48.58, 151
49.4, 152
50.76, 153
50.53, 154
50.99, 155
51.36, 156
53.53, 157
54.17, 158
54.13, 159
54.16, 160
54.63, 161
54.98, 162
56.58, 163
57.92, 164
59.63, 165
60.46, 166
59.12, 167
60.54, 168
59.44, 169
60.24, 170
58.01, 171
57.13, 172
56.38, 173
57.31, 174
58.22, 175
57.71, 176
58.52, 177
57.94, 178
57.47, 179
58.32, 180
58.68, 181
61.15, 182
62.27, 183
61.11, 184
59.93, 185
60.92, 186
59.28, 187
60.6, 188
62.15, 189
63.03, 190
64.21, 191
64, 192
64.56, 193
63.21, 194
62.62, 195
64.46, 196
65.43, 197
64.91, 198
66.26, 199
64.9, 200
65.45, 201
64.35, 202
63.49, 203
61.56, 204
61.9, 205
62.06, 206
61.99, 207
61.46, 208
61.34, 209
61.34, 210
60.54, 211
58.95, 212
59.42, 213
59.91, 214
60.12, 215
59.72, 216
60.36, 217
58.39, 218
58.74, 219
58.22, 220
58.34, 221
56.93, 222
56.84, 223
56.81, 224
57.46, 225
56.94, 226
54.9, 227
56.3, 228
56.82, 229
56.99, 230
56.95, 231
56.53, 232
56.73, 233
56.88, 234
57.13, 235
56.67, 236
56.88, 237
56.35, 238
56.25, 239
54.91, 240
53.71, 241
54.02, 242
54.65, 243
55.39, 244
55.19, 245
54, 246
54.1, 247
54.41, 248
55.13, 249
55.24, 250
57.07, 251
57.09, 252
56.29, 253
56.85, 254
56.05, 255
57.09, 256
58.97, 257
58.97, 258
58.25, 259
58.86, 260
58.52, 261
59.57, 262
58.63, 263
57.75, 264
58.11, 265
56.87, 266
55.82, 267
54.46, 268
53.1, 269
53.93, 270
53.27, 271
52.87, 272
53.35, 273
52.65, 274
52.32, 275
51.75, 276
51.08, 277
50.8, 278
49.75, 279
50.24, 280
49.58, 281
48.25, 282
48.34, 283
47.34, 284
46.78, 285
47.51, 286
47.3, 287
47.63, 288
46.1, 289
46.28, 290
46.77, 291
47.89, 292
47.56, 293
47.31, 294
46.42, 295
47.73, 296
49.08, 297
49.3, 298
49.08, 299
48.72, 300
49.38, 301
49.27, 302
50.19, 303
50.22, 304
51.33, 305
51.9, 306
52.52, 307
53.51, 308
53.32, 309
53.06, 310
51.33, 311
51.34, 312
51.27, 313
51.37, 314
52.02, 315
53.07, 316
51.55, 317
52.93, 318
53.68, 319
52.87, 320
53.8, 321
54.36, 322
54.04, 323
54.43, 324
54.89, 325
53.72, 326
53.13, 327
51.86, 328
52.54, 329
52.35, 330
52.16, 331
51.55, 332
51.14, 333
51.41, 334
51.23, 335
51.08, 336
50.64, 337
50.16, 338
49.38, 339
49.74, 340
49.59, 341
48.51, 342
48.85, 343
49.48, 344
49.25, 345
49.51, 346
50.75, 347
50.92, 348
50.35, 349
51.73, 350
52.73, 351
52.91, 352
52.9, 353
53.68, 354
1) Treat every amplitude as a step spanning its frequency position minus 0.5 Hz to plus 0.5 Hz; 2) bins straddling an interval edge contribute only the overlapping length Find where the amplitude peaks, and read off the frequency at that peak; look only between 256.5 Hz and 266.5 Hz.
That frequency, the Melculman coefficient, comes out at 262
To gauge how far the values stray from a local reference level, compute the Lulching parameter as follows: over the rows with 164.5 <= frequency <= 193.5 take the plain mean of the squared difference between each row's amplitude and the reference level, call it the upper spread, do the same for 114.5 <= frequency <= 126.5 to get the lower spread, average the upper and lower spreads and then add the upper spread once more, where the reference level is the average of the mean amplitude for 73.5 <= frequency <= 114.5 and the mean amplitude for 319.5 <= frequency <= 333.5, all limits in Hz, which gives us 189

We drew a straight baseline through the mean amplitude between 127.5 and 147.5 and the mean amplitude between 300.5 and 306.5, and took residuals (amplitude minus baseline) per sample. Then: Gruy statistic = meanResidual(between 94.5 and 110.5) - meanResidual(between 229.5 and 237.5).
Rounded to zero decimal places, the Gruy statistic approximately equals -12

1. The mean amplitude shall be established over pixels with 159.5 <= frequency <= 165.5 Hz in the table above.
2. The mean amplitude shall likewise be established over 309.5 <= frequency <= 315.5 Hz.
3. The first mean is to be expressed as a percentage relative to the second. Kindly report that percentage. 109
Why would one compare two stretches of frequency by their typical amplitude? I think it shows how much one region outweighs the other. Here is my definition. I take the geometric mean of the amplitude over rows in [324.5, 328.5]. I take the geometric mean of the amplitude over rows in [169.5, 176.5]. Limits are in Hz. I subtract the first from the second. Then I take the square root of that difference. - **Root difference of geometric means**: 2.1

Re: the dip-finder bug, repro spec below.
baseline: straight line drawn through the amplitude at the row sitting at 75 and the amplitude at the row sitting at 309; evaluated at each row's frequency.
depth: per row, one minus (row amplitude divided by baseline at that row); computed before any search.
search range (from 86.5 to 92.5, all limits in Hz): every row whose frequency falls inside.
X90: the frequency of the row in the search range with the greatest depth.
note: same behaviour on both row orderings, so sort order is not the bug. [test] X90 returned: 92 Hz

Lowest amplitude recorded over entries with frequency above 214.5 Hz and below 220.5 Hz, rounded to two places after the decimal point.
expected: 58.22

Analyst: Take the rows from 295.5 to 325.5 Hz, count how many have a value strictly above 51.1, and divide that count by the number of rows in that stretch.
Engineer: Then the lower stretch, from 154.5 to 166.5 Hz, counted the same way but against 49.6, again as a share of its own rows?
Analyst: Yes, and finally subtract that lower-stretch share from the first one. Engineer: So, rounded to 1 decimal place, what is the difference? -0.3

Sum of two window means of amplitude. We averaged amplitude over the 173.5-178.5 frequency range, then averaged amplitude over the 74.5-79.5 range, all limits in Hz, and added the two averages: 106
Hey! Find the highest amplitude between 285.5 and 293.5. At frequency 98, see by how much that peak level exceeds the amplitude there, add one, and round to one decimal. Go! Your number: 8.2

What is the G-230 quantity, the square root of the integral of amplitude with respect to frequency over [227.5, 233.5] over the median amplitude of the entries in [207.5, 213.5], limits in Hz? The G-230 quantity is 2.36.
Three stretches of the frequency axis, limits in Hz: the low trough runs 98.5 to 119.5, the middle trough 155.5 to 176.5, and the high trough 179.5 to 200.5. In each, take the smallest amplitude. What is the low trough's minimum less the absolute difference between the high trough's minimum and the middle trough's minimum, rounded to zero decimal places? 35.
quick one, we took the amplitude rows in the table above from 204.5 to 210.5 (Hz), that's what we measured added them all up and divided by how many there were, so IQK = 62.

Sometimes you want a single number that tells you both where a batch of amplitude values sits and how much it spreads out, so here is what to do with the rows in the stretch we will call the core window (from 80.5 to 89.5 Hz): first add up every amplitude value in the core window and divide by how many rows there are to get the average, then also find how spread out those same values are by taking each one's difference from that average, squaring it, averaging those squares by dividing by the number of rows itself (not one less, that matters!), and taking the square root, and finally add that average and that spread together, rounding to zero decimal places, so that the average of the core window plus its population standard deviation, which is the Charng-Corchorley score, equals 47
